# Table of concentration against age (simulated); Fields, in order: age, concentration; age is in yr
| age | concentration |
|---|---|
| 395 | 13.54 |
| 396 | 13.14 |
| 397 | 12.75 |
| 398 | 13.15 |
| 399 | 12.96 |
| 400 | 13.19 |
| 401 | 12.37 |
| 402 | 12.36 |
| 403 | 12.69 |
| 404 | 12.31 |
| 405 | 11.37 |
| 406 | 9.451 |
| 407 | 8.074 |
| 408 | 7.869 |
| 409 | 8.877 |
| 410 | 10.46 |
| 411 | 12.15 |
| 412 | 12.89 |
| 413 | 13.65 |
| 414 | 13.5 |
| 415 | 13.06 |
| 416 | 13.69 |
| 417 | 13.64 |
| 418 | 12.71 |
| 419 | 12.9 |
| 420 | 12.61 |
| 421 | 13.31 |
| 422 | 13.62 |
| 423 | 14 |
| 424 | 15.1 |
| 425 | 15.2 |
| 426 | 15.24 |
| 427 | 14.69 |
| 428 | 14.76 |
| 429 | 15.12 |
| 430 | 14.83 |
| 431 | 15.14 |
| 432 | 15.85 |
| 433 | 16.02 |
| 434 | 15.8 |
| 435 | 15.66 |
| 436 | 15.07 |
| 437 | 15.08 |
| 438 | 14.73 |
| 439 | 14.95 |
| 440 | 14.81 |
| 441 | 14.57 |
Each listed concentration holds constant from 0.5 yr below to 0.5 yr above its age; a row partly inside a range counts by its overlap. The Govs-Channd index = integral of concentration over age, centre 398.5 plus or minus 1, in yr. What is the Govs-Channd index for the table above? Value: 26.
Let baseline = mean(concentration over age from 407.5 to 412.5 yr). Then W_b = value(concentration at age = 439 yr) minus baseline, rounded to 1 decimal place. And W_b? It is 4.5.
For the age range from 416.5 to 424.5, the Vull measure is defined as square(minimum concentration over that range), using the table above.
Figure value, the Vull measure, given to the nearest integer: 159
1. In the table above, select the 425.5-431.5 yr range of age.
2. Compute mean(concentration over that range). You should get 15.0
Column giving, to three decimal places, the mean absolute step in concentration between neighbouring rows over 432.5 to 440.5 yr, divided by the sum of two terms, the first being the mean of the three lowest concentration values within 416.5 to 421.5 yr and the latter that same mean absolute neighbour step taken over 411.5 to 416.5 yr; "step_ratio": 0.018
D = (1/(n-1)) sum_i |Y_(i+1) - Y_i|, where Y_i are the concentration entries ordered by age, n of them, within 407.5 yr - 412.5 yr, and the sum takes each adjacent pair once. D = 1.26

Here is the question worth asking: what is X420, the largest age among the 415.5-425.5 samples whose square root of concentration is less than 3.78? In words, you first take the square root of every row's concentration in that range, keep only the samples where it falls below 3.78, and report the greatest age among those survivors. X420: 423 yr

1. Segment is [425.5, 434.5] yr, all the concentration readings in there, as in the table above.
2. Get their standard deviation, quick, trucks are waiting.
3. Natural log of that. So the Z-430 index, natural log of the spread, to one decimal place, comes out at -0.7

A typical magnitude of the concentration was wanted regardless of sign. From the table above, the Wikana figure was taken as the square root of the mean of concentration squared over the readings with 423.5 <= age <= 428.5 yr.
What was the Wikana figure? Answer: 15.0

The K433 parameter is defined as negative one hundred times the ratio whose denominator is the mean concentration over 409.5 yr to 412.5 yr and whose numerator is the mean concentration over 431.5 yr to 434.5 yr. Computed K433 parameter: -134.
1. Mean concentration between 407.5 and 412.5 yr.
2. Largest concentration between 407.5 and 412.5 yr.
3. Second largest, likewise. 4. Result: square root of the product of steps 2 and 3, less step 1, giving 2.1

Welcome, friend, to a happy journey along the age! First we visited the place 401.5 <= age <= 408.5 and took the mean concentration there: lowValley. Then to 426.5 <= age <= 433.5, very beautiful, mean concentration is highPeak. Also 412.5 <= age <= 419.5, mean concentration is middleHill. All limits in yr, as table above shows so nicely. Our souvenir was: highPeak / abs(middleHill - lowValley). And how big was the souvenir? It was 5.6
